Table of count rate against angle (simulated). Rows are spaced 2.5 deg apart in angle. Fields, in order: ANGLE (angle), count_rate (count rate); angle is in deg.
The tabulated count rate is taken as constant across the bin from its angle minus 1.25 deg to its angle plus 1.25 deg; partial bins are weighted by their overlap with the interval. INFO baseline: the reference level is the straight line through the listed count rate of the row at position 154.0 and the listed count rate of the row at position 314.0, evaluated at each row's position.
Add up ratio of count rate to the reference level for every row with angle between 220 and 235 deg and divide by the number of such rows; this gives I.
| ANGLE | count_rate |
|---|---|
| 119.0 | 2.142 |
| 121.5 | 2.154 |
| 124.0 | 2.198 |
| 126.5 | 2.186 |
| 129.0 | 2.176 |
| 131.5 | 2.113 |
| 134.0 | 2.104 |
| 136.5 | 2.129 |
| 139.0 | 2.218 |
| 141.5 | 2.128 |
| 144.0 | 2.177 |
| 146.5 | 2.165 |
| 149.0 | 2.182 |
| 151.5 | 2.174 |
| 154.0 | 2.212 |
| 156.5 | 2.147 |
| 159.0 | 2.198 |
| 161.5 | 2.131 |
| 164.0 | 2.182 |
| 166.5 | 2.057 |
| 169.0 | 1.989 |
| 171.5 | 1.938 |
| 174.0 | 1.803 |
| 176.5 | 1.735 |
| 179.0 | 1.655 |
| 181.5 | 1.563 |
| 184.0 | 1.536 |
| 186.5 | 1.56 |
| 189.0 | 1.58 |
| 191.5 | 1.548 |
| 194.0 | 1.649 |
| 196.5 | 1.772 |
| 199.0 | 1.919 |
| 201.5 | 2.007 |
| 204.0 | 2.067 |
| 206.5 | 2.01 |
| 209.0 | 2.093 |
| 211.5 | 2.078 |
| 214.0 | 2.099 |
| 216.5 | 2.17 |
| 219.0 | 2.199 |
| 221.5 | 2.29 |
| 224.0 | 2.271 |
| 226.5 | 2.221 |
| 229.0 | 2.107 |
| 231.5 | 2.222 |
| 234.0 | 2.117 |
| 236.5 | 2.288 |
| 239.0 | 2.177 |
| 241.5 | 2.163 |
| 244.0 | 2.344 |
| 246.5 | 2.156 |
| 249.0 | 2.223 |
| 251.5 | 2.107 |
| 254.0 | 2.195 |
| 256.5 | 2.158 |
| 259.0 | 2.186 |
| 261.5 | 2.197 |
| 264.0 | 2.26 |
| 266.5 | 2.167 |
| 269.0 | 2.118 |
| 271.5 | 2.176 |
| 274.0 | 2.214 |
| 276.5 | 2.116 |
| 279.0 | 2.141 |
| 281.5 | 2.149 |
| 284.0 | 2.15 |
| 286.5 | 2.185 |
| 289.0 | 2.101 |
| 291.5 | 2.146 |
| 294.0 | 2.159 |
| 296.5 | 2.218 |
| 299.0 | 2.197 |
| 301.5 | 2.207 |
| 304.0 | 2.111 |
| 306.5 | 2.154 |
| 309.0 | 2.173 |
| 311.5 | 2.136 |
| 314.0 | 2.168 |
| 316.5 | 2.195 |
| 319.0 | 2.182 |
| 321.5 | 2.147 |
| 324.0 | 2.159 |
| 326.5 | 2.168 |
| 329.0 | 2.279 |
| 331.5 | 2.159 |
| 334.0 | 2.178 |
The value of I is 1.01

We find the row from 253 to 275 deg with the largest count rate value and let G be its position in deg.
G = 264.0 deg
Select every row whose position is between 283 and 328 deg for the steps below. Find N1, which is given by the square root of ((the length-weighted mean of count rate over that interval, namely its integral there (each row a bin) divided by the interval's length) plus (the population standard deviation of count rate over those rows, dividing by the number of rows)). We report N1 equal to 1.482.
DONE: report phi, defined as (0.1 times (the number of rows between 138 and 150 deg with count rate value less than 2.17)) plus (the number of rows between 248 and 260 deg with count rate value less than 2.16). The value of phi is 2.2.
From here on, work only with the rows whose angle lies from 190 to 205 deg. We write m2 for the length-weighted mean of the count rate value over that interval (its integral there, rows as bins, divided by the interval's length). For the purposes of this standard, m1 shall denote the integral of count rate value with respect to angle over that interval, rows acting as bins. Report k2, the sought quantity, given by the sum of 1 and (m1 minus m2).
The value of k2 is 26.5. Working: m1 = 27.28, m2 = 1.82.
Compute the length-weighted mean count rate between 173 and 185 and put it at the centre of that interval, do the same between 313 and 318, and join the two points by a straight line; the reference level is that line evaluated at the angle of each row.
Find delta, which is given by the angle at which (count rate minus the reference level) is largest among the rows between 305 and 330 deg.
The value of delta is 329.0 deg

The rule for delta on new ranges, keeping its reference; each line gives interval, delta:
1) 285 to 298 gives 286.5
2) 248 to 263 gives 249.0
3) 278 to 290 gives 286.5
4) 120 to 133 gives 124.0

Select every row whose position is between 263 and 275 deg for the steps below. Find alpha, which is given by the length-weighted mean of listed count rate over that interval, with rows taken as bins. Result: 2.18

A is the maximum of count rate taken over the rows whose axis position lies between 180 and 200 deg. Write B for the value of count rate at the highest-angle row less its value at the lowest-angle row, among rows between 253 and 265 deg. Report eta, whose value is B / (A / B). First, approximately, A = 1.919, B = 0.065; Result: 0.0022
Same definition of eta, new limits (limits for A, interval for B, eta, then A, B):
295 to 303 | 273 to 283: 0.0019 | 2.218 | -0.065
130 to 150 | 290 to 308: 0.0000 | 2.218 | 0.008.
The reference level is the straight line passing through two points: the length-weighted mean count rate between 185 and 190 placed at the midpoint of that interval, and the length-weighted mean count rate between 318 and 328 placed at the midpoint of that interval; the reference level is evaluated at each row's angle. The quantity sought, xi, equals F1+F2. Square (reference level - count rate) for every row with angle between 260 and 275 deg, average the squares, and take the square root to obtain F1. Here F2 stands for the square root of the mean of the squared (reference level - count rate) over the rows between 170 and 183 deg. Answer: 0.53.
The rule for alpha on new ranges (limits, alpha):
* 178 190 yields 1.58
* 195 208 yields 1.95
